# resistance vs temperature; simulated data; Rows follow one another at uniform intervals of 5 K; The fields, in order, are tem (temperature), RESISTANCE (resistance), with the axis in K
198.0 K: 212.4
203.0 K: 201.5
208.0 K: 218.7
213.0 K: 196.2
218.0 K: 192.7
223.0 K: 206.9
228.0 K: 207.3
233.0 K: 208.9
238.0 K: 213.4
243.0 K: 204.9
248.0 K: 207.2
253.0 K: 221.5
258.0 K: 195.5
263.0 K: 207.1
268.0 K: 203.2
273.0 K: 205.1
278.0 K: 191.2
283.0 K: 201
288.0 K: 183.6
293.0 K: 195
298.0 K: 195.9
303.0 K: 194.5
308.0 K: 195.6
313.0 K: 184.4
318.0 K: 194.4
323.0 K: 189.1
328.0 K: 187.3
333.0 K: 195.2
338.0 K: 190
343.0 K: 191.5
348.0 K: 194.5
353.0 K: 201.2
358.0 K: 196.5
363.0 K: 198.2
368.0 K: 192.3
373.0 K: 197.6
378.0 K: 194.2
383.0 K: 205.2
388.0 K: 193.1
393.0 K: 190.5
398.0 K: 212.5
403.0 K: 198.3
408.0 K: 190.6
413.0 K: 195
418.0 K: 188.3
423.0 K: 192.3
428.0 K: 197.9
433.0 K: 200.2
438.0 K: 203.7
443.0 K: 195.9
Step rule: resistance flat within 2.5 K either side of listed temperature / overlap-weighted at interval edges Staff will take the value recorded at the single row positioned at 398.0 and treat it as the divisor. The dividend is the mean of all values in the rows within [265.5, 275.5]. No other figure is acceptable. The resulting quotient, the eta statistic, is 0.96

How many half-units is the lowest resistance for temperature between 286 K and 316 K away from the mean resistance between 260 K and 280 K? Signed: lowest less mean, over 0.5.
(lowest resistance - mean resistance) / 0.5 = -36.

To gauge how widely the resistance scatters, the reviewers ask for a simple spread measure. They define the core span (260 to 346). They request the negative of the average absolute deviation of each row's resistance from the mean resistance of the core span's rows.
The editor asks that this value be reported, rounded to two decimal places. -5.11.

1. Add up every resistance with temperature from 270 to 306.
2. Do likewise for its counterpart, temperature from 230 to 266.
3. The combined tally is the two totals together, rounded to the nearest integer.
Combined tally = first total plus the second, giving 2825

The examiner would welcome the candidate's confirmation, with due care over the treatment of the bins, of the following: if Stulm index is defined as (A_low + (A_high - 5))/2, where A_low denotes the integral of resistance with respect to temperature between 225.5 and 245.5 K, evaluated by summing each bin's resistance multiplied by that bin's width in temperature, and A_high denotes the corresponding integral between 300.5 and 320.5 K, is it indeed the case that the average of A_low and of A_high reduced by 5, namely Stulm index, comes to 4006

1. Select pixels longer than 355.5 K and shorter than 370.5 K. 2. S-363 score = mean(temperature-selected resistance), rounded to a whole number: 196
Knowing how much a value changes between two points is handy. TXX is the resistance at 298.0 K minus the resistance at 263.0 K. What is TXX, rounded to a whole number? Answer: -11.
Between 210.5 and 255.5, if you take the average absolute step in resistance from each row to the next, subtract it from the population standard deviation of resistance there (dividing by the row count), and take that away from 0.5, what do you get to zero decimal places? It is -1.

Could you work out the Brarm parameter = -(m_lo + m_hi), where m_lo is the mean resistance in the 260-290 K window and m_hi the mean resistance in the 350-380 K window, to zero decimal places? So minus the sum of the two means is -395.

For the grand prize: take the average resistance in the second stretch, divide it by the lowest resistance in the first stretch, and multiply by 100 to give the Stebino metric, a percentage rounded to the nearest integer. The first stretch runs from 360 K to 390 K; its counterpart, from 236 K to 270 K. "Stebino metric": 108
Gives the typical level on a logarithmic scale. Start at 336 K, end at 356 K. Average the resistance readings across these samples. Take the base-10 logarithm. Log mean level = 2.29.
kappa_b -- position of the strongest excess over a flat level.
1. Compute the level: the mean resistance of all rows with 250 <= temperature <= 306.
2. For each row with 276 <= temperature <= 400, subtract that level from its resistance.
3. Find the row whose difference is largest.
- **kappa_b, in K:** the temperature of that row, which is 398.0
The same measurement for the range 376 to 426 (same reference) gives 398.0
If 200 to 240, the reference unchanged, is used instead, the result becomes 208.0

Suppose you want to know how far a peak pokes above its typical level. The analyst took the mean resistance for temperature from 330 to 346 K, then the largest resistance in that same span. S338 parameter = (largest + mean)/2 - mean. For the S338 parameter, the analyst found 1.5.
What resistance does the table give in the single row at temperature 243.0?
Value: 204.9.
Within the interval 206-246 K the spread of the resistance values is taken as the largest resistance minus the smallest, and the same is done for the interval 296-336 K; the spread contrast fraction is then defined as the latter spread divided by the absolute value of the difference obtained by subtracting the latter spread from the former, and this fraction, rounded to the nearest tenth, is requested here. 0.8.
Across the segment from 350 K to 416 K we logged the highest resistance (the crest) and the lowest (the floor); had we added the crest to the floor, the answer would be 403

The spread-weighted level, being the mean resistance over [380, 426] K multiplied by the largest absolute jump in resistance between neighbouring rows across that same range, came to 4316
